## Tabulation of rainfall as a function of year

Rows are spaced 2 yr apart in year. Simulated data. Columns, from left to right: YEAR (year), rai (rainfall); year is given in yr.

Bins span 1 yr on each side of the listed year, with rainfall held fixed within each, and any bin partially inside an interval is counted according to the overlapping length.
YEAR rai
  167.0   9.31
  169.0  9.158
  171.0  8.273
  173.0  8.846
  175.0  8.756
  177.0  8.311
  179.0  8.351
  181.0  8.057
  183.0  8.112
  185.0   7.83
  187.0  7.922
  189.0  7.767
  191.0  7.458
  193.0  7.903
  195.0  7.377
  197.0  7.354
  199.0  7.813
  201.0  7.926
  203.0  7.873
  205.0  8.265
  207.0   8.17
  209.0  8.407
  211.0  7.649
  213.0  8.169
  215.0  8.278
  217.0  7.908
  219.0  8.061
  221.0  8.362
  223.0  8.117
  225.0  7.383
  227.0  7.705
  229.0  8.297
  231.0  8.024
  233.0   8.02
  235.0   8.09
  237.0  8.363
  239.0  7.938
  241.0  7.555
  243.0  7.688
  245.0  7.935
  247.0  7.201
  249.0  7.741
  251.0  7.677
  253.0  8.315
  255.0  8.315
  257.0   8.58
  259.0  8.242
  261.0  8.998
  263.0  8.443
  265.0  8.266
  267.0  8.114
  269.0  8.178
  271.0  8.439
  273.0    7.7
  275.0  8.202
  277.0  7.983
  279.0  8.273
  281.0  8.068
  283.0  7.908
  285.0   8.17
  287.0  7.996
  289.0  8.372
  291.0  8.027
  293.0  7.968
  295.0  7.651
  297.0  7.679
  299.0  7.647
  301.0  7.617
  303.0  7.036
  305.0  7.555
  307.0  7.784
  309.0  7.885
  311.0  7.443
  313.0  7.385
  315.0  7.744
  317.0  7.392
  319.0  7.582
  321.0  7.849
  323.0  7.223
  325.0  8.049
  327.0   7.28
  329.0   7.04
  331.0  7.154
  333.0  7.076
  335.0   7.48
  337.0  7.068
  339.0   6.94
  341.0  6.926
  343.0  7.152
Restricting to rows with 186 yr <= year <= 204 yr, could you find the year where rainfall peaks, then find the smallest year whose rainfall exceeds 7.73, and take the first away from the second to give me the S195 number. -14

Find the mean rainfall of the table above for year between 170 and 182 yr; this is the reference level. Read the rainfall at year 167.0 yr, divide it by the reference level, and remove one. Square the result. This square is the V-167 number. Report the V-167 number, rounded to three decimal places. 0.011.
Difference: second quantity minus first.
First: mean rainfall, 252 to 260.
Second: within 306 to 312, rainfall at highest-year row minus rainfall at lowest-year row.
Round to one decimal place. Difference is -8.7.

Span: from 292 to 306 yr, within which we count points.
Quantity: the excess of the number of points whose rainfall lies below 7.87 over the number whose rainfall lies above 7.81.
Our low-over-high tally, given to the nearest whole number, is 5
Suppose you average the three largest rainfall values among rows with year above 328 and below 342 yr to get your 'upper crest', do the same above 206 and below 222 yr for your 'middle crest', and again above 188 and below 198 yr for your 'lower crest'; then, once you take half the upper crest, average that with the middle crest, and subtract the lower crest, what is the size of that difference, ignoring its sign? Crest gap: 1.73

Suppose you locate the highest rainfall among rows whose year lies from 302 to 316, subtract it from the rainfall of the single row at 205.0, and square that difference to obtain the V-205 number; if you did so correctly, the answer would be 0.14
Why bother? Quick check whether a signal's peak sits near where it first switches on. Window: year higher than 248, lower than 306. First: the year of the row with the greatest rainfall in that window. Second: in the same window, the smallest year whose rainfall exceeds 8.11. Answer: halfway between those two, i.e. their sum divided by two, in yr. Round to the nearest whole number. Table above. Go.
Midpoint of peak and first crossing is 257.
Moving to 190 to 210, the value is 207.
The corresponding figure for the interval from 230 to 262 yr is 249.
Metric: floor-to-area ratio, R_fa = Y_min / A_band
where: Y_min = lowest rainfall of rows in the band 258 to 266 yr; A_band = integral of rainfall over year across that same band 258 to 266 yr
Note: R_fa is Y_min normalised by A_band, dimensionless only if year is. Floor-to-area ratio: 0.1214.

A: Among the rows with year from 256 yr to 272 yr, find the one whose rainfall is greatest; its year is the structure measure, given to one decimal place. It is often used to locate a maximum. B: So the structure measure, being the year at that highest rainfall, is 261.0 yr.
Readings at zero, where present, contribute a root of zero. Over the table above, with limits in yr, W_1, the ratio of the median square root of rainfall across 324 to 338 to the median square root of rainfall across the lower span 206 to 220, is 0.94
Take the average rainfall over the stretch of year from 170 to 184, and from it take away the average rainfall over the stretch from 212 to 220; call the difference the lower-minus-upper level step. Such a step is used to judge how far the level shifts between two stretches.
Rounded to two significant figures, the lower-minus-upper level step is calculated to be 0.28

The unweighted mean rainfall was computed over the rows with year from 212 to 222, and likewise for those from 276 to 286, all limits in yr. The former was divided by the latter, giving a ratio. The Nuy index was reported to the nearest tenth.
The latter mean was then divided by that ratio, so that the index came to 8.0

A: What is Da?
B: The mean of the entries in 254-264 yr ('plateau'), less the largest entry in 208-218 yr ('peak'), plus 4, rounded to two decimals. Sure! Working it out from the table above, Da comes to 4.11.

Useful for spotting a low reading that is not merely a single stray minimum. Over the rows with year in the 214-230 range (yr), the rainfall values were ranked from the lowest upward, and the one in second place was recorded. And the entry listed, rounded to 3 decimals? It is 7.705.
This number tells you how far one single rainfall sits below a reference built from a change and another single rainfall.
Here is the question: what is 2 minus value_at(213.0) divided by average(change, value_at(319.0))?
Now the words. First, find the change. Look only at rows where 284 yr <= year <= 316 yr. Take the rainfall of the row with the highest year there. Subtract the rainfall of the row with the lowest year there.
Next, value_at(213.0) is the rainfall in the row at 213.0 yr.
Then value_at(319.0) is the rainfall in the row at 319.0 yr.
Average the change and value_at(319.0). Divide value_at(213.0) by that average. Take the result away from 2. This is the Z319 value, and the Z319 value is -0.3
